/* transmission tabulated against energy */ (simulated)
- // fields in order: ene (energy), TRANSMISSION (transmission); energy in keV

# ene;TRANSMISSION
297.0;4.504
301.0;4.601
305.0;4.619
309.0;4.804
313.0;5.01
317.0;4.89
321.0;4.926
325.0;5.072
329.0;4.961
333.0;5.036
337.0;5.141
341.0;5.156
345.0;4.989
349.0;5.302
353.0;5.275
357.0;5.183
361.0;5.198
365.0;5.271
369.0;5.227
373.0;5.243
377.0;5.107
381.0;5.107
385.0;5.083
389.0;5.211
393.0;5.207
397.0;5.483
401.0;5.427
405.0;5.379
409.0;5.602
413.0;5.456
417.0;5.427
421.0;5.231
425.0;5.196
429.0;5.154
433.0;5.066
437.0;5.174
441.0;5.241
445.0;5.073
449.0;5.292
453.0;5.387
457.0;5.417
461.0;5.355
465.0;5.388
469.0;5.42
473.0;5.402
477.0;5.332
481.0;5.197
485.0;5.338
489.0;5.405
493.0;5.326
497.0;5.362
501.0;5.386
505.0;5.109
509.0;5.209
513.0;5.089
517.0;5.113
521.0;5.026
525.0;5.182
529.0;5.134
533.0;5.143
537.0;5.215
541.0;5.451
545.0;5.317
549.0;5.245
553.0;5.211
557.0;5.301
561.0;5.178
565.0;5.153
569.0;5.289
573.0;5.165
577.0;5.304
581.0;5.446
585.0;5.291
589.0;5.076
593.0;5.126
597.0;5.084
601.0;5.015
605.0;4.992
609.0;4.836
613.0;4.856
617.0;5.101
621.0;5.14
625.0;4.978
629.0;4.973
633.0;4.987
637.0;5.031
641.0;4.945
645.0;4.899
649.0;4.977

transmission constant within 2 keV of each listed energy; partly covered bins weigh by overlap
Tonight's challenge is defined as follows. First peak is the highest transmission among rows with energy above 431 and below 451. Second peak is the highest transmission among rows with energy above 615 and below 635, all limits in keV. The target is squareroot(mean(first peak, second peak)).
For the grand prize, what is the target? 2.28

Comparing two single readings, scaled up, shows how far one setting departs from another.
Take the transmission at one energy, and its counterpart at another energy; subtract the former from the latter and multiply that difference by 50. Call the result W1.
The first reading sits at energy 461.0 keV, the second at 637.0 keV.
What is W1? -16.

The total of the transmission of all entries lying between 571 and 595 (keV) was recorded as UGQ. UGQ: 31.4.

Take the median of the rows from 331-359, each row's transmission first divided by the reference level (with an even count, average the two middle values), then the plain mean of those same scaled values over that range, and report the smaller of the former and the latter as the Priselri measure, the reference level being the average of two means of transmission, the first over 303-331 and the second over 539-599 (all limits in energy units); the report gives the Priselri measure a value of 1.02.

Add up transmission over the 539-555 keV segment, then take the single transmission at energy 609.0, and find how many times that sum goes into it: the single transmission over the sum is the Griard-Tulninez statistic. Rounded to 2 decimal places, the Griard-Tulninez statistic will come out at 0.23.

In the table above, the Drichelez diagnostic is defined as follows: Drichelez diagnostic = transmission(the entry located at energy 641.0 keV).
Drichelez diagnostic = 4.945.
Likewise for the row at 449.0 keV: 5.292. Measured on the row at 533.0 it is 5.143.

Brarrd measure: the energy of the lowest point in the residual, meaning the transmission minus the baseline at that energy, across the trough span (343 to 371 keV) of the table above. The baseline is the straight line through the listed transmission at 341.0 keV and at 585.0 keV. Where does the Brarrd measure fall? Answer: 345.0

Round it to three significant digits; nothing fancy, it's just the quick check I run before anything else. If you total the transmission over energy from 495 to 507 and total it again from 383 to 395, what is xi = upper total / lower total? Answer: 1.02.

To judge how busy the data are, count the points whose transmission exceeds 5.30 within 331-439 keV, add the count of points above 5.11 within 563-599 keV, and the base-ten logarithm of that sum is 1.15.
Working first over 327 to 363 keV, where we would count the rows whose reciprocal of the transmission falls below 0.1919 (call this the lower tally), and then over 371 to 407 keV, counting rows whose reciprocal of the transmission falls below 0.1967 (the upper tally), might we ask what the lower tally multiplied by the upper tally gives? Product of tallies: 16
